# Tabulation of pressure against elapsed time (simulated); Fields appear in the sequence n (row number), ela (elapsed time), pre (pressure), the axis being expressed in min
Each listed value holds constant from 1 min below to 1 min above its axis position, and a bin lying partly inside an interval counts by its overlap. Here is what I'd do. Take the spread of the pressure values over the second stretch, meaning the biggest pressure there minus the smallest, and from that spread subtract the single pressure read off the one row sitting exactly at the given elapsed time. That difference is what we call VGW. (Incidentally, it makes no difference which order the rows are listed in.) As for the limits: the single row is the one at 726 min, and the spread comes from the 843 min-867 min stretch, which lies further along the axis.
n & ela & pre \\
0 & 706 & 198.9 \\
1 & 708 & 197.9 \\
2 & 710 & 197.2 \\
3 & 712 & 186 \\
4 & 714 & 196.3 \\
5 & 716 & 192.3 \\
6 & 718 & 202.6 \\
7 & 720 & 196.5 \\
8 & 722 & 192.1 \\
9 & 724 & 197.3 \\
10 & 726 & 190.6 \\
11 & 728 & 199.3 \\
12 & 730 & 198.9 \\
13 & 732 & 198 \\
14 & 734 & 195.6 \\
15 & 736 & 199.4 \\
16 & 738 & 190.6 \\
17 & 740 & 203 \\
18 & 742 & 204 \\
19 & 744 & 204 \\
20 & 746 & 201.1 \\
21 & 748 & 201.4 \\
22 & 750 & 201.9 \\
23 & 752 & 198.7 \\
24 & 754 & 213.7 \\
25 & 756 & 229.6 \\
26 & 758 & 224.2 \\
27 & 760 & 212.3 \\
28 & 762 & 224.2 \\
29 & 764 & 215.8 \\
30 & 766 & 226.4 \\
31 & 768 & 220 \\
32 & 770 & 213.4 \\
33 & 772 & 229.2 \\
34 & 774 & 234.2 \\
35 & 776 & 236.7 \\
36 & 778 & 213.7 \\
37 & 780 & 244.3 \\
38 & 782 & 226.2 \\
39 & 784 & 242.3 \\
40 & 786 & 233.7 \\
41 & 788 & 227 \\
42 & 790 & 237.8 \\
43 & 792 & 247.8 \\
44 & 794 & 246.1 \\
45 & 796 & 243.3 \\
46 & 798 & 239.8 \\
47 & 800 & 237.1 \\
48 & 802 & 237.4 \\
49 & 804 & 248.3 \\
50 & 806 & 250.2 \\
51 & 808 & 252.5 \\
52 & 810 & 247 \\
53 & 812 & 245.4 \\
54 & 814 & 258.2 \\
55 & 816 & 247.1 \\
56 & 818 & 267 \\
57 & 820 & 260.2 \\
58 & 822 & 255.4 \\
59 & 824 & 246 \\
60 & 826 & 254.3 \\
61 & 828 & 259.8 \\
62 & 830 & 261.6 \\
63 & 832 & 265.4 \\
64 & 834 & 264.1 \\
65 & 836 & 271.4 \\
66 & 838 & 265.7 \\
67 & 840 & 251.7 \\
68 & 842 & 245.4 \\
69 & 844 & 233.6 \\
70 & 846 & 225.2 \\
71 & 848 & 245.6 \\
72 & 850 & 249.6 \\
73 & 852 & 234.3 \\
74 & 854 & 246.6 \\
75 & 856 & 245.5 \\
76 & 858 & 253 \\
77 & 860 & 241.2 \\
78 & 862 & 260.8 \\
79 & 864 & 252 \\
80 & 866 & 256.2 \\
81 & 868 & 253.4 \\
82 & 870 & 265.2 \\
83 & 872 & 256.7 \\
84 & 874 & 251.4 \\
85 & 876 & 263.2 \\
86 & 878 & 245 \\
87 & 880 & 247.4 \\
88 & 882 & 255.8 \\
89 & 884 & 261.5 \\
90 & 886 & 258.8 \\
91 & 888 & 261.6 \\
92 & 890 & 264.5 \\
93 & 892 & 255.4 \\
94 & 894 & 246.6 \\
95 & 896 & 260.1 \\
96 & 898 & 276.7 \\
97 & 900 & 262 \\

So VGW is -155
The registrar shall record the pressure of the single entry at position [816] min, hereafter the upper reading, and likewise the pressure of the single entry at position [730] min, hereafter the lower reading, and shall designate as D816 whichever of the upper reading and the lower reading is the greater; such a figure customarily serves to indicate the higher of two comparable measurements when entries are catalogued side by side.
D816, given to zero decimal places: 247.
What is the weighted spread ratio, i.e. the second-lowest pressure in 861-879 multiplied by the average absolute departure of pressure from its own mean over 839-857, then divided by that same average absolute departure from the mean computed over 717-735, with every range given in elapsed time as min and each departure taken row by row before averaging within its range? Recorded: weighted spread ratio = 671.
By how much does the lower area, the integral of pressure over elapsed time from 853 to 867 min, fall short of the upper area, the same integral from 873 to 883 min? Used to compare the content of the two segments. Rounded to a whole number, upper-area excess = -985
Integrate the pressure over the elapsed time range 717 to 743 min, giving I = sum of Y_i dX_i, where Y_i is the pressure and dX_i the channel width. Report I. 5136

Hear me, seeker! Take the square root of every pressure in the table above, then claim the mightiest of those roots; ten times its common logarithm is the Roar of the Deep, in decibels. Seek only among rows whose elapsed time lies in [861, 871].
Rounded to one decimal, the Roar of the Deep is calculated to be 12.1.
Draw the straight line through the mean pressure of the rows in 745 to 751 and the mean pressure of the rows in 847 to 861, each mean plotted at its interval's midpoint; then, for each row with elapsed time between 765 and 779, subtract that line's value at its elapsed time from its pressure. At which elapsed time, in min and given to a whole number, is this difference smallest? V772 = 778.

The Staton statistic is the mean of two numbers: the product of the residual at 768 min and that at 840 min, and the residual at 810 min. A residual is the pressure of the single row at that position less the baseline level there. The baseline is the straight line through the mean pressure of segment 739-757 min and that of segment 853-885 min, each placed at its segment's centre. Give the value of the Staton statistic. 36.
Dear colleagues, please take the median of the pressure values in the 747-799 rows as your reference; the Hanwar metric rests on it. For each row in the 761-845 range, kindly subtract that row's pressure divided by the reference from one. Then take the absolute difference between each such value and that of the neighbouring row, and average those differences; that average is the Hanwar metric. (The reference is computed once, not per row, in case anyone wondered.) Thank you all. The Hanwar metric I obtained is 0.037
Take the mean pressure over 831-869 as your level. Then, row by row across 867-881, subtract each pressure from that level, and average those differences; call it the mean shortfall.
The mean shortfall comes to -4.1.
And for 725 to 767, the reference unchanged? 44.2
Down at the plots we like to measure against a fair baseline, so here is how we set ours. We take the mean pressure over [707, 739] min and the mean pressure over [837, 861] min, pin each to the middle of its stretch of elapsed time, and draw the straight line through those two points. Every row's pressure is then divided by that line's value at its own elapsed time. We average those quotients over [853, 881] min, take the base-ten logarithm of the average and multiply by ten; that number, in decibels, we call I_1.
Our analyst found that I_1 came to 0.02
